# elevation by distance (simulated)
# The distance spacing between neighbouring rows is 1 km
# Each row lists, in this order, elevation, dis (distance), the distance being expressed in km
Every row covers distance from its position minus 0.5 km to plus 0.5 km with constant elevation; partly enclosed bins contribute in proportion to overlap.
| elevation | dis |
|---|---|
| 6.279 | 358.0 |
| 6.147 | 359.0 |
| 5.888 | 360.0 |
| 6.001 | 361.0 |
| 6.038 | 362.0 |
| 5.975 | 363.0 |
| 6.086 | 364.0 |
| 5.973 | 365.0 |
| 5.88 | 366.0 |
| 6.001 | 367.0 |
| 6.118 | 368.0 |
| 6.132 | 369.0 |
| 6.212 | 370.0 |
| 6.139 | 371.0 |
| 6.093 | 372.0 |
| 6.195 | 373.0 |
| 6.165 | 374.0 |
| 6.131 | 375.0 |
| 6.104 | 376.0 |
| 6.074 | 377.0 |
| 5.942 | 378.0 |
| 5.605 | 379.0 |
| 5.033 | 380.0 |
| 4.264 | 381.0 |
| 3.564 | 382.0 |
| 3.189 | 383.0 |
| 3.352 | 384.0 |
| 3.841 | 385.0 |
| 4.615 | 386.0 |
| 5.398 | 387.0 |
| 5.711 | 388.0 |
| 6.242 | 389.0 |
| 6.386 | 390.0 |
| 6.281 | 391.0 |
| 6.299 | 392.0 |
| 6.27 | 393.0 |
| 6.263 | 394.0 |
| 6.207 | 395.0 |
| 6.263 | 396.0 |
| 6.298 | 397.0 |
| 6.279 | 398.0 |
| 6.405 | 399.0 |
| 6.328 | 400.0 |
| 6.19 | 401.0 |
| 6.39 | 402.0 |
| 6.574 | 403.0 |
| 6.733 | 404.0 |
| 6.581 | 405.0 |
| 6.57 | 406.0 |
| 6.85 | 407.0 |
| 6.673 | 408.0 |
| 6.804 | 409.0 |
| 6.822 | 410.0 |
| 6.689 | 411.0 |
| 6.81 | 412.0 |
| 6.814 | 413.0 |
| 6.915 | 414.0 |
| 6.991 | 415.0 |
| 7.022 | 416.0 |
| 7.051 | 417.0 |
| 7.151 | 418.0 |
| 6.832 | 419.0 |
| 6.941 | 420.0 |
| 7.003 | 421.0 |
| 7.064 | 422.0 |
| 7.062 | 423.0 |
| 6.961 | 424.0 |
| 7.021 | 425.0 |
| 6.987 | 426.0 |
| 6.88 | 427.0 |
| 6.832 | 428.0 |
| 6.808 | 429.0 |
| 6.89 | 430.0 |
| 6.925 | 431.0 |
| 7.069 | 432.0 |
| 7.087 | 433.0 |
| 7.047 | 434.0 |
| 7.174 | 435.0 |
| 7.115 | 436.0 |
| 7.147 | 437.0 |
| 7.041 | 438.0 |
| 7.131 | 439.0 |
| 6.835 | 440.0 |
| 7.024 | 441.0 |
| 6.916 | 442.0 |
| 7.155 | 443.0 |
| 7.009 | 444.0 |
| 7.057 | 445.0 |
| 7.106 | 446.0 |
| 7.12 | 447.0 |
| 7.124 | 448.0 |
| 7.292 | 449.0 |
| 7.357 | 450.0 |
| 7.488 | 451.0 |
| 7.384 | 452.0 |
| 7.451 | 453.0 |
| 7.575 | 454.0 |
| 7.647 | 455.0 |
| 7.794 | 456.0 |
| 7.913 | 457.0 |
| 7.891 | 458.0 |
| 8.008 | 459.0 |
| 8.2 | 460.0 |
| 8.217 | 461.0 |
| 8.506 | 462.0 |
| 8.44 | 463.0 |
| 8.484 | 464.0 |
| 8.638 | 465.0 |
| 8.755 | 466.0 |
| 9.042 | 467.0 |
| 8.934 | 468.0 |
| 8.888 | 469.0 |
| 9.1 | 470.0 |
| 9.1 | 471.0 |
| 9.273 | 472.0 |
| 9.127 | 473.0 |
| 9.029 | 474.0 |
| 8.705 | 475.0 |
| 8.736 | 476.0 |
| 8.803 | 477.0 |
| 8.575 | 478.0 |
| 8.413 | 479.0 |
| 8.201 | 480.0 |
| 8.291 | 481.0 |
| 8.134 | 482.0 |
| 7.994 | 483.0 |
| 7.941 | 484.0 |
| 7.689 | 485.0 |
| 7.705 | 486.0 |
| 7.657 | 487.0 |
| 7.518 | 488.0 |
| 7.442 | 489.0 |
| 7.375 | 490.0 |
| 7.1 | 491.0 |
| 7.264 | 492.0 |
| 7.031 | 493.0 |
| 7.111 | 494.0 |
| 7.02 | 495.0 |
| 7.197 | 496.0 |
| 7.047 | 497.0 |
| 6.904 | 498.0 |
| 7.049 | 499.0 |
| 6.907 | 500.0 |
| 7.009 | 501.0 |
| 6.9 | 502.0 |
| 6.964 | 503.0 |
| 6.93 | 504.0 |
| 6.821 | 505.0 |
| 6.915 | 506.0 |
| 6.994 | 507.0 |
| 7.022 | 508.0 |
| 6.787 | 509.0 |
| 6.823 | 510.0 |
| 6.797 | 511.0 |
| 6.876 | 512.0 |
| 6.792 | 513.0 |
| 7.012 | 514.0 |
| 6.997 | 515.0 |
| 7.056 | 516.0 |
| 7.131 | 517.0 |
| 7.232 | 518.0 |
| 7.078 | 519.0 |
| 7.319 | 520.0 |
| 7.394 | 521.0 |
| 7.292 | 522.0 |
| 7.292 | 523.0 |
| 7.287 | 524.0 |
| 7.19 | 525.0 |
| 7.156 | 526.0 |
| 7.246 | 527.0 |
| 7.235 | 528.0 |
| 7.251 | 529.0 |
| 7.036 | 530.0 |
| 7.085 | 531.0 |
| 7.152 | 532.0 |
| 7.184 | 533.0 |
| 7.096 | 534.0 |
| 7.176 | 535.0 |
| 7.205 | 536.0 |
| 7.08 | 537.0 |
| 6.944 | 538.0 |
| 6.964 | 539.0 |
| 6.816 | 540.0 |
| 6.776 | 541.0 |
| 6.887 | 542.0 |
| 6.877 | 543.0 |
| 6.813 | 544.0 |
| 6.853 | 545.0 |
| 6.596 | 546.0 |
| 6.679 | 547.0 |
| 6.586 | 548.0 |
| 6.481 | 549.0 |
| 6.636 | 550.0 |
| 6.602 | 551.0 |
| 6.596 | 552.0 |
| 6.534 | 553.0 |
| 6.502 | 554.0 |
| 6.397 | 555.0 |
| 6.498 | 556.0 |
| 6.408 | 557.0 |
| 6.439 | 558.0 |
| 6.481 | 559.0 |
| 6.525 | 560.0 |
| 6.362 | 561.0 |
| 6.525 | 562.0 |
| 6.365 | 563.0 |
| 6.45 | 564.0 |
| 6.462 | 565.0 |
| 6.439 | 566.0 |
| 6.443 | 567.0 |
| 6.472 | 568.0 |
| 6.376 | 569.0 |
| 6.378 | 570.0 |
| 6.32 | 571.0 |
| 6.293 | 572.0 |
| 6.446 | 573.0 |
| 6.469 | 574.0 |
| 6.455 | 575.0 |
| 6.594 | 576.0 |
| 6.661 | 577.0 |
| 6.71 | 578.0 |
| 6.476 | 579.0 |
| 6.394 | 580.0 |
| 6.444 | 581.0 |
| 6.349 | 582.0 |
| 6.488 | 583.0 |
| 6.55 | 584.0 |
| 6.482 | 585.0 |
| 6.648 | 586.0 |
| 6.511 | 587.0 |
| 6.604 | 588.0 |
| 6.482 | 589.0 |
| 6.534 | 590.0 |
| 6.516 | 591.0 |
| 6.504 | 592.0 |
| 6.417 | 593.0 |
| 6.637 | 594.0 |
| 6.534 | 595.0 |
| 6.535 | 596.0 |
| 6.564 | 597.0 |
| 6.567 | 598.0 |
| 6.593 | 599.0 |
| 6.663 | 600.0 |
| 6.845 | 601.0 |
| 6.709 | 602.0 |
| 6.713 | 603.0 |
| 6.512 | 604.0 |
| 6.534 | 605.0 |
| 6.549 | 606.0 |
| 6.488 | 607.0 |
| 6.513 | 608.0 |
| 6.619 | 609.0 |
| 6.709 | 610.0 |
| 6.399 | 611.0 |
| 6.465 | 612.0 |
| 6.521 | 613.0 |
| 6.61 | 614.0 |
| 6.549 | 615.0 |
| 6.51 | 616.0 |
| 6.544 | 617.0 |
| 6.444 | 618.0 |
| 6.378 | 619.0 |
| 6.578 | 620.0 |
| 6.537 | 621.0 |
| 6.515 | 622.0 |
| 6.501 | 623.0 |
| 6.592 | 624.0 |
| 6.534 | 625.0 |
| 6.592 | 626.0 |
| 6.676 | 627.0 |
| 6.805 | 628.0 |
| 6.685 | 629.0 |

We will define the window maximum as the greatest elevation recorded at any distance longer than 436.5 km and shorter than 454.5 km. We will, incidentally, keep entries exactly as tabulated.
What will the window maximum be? 7.575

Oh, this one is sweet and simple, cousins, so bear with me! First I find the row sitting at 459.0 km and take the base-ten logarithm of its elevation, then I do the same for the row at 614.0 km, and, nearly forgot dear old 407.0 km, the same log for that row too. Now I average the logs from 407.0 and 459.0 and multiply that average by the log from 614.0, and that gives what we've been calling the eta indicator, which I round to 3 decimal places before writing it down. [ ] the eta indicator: 0.713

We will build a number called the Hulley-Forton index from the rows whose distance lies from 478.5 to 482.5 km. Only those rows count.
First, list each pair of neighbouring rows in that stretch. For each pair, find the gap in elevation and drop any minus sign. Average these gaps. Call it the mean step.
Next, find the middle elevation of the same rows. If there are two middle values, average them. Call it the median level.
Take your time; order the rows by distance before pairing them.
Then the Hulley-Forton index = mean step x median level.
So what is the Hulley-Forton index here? 1.3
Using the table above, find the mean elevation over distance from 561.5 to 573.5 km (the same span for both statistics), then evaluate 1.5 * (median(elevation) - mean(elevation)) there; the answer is 0.040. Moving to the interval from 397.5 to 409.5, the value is 0.061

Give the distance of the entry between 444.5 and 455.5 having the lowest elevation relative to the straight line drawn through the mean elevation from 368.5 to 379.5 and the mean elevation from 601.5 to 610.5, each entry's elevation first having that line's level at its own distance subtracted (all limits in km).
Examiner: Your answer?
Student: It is 445.0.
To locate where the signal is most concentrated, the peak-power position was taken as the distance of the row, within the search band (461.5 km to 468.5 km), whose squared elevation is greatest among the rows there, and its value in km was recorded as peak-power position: 467.0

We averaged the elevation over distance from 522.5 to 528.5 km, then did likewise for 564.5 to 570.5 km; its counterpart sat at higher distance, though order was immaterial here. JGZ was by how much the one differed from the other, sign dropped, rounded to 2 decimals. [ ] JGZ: 0.81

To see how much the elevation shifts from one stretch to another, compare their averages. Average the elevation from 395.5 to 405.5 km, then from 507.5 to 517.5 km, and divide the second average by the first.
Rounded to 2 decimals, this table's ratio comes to 1.08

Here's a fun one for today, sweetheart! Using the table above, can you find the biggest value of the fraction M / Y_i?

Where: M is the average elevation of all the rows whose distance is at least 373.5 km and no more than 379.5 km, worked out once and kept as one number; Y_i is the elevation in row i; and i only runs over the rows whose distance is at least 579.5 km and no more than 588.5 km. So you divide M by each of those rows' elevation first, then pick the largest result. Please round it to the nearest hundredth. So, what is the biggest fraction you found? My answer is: 0.95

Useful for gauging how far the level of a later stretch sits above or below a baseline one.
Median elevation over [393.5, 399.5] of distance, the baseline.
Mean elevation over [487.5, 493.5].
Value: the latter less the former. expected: 1.0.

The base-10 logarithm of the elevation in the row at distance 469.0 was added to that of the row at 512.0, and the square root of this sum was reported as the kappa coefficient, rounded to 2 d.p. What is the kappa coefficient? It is 1.34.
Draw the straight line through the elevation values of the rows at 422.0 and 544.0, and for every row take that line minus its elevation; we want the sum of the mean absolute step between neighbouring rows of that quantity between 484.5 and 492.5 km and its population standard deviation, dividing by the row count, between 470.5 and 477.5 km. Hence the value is 0.311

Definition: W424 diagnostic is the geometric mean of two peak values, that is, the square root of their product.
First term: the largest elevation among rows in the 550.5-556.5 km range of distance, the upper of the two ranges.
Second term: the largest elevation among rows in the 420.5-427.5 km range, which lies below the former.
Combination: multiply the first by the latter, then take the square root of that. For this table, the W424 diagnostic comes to 6.8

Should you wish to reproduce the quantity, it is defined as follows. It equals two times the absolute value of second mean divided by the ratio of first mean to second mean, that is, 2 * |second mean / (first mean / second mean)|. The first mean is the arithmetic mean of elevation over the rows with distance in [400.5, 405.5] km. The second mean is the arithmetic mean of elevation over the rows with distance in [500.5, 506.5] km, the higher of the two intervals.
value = 14.8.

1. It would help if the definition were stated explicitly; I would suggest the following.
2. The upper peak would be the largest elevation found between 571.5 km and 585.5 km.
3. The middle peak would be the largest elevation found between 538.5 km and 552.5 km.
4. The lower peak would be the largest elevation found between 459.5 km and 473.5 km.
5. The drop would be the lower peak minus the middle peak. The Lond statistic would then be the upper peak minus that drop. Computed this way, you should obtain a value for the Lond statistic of 4.4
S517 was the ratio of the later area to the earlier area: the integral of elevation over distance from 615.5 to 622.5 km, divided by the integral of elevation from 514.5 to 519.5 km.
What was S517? 1.3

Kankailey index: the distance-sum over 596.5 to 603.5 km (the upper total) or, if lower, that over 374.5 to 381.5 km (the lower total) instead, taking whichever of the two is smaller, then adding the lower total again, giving 78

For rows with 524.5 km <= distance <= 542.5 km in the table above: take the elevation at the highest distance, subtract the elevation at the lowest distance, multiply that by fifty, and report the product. -15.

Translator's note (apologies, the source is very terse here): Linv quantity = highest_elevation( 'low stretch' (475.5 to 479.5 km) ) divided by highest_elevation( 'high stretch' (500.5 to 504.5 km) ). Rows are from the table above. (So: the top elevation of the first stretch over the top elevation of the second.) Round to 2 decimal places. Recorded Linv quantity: 1.26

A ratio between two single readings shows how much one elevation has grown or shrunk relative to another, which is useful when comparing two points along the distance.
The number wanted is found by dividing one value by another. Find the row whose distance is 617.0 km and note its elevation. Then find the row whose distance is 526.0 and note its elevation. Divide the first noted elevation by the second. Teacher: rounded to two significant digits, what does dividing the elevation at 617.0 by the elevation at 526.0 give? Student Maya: 0.91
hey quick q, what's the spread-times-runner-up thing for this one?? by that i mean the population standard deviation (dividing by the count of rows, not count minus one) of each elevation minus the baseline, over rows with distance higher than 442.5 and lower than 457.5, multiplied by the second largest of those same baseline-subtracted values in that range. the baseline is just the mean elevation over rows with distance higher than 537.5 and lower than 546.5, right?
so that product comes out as 0.26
